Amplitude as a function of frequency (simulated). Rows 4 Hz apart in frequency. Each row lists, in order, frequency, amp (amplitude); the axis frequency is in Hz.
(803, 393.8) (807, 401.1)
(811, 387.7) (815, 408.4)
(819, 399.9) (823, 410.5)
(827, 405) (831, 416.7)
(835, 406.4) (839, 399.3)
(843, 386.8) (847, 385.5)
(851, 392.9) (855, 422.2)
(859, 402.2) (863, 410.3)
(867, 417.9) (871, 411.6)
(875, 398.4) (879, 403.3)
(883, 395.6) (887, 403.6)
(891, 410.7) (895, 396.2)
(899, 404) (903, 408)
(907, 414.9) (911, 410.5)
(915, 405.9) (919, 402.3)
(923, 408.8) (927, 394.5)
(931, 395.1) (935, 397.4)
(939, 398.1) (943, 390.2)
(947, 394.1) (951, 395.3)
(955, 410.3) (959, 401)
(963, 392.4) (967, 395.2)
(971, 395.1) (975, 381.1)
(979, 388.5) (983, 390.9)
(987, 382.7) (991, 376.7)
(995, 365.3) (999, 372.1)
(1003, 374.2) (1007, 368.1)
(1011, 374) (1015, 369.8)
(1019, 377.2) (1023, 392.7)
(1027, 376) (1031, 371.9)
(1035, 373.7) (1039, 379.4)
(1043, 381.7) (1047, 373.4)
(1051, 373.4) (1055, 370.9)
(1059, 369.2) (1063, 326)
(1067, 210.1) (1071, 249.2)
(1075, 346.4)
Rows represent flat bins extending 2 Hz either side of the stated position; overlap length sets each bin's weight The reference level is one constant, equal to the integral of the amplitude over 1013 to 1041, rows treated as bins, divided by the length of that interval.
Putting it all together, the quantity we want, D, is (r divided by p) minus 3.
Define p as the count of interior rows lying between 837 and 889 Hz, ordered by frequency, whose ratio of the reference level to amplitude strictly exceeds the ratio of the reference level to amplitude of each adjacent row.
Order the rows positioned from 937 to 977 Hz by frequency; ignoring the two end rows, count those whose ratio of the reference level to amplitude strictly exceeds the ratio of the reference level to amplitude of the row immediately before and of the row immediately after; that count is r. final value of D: -2.5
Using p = 4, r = 2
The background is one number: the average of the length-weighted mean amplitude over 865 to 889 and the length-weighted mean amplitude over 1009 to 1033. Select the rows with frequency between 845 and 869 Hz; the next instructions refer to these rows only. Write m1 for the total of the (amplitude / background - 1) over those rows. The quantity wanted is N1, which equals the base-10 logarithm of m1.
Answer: -0.66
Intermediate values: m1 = 0.22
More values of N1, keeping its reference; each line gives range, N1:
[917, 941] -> -0.89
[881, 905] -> -0.73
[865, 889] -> -0.67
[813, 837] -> -0.59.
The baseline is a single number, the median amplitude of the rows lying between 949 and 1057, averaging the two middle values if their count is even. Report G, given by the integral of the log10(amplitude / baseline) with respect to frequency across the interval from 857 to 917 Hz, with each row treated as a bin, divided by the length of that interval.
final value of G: 0.032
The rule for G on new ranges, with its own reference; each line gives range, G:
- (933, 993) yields 0.017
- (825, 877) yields 0.030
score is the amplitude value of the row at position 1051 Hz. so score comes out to 373.4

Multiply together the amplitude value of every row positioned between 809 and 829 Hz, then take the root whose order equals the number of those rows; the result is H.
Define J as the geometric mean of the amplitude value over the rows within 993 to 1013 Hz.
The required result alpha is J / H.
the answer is 0.92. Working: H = 402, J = 371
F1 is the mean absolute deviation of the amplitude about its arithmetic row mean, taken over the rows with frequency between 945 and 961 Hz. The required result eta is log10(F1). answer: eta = 0.74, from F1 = 5.5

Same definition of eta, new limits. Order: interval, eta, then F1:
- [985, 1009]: 0.67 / 4.7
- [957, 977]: 0.70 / 5.0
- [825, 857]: 1.03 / 10.7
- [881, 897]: 0.75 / 5.6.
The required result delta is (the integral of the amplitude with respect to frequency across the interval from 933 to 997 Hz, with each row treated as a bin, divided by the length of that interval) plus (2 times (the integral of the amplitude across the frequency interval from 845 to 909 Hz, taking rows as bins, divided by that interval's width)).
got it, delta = 1201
